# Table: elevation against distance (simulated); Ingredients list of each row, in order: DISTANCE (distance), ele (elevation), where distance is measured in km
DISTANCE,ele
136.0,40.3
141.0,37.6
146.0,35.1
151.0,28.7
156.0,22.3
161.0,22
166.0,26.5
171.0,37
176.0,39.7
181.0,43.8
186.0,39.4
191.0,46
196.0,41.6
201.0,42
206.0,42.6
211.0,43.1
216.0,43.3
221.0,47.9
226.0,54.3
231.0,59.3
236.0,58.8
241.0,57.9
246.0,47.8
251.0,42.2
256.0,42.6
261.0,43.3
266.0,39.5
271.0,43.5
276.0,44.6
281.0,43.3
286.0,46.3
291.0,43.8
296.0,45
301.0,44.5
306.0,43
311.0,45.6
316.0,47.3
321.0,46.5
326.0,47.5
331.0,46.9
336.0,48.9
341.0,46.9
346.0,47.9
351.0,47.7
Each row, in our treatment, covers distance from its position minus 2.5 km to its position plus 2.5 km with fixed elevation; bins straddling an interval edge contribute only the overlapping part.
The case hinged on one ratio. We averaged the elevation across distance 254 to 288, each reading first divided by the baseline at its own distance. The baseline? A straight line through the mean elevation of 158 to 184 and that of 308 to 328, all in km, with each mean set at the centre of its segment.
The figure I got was 1.02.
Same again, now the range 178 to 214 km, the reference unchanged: 1.19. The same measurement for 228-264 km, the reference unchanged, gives 1.25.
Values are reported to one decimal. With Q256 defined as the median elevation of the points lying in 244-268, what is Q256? 42.6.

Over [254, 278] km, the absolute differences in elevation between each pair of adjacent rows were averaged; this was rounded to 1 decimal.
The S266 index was 2.4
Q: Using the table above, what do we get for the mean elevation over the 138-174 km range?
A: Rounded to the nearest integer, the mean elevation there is 30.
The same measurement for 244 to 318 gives 44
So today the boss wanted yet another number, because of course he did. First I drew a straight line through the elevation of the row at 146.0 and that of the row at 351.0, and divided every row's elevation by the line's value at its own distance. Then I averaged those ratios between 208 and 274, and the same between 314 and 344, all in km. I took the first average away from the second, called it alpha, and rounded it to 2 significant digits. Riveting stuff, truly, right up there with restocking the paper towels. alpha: -0.15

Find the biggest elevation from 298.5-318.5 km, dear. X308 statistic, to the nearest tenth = 47.3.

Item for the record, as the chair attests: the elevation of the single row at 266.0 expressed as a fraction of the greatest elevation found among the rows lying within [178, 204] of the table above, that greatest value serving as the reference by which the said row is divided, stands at 0.86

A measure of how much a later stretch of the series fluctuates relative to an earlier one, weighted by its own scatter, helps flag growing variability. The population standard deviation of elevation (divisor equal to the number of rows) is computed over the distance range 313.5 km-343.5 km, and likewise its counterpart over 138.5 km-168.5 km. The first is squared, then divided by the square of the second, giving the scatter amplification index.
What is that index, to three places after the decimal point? 0.017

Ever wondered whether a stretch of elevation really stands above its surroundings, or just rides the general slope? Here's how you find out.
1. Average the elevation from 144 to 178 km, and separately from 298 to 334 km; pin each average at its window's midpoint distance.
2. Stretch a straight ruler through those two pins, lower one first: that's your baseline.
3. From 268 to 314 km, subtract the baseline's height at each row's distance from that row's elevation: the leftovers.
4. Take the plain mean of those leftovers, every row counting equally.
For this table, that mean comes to 1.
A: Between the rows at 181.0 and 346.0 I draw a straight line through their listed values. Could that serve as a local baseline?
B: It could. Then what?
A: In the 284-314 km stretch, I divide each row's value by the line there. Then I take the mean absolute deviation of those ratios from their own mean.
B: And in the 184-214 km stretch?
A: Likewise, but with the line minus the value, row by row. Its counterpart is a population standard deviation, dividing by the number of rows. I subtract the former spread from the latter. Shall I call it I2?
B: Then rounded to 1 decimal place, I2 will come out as 1.9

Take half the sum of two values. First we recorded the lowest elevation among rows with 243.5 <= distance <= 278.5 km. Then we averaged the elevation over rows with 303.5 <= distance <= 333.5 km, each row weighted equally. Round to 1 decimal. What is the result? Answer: 42.8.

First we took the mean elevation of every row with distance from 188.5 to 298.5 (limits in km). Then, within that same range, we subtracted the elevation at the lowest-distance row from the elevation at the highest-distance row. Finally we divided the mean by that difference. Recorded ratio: -46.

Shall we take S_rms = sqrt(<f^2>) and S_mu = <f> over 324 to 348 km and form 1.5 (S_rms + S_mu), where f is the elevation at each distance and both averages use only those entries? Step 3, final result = 143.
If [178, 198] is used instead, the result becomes 128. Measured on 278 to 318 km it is 135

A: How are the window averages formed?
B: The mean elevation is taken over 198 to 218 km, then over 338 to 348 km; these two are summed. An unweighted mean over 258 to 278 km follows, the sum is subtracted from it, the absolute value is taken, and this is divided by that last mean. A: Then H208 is 1.1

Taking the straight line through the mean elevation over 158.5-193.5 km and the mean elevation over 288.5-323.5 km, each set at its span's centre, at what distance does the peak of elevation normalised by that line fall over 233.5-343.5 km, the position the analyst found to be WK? 236.0 km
